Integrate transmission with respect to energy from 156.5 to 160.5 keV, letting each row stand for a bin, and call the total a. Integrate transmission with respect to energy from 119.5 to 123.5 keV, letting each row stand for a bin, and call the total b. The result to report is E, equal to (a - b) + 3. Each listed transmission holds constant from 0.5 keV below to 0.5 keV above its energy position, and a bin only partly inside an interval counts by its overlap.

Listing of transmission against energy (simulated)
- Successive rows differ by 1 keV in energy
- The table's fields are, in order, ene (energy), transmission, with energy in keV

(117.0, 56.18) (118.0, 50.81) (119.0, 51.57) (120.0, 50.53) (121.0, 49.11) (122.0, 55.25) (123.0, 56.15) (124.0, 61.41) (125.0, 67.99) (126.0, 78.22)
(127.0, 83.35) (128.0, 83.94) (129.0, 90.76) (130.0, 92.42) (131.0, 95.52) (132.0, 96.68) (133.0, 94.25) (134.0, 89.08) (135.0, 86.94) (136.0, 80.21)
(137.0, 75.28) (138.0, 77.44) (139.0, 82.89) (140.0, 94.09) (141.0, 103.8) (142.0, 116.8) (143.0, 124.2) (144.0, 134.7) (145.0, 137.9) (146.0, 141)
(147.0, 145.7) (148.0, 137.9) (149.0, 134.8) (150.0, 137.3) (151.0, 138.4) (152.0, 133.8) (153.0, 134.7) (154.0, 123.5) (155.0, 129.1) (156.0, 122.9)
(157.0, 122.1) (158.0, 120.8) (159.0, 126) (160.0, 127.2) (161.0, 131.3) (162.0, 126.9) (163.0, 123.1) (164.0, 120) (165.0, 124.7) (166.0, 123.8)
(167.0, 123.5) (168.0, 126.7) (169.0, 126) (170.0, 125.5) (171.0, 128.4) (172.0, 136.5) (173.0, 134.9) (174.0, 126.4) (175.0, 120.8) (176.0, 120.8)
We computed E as 288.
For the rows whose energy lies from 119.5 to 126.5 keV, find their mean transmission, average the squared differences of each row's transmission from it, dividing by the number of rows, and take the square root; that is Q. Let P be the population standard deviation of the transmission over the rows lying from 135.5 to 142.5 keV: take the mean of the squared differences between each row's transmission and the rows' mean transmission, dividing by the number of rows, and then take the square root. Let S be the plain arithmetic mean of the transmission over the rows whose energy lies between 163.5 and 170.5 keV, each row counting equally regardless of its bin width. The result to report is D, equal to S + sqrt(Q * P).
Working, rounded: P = 14.4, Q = 9.6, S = 124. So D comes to 136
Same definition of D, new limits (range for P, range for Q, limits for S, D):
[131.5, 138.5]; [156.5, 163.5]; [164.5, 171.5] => 131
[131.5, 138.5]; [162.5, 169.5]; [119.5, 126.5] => 64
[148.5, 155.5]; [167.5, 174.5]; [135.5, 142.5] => 95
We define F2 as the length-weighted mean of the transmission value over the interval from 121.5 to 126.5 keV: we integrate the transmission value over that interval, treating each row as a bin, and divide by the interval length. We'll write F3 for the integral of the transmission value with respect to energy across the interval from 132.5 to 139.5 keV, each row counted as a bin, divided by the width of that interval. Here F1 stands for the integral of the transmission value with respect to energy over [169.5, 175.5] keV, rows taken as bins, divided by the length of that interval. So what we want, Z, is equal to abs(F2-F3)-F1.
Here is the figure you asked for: -109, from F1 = 129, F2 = 64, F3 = 84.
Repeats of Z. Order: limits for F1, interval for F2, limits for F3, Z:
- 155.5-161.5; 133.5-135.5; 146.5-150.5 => -74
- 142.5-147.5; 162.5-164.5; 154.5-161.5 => -133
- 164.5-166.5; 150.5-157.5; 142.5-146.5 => -119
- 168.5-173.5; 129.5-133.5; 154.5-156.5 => -99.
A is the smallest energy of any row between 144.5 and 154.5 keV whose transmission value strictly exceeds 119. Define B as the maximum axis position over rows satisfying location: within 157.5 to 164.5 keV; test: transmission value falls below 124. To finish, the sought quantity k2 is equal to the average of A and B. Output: 154.5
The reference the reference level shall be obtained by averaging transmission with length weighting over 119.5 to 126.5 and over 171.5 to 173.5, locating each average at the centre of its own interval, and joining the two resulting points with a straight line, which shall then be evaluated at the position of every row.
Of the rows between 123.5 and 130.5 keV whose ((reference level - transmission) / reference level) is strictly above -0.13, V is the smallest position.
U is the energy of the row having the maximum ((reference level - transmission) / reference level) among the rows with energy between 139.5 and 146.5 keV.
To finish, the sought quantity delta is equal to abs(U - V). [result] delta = 16 keV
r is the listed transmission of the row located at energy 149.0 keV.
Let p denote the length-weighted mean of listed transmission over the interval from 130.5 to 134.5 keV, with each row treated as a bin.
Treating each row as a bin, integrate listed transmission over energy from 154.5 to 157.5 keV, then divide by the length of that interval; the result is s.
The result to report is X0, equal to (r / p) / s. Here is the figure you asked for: 0.0115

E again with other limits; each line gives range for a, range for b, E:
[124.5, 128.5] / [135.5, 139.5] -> 1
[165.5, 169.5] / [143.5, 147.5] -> -56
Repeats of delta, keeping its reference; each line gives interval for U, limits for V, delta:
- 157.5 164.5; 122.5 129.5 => 41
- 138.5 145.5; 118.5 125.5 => 20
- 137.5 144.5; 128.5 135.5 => 3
